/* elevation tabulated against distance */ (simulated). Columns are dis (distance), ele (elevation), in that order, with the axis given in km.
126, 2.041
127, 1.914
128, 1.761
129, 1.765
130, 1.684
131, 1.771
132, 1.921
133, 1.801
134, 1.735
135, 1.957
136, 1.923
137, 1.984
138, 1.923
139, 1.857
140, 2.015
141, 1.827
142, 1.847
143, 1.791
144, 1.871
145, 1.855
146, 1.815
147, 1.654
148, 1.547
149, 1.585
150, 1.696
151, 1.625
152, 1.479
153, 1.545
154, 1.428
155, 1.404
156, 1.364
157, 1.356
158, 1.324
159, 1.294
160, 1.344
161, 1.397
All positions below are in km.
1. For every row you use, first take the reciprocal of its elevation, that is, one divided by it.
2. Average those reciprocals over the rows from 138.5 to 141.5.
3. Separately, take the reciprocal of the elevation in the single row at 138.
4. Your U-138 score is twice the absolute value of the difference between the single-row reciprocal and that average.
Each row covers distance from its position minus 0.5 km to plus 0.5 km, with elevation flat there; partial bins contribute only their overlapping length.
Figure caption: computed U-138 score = 0.01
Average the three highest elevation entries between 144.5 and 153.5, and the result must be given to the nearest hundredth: 1.79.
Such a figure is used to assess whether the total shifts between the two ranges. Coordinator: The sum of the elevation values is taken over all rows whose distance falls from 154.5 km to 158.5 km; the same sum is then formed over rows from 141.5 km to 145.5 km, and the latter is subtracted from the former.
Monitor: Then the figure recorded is -1.9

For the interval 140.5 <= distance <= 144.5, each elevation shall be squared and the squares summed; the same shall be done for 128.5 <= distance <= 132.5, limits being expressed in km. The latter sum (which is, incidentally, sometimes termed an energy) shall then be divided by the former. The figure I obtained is 0.95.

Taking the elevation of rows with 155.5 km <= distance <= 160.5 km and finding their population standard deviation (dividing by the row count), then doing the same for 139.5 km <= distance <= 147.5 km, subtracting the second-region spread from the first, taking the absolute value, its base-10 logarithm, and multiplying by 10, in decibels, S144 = -12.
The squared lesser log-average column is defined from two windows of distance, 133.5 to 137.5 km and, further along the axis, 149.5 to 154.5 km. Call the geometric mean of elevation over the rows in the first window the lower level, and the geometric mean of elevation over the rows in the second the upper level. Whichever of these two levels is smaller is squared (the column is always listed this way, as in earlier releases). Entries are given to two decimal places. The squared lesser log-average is 2.41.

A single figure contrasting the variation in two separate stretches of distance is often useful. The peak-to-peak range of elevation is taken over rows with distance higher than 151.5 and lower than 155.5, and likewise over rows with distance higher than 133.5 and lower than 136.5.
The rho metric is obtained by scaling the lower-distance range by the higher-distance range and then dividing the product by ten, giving 0.0031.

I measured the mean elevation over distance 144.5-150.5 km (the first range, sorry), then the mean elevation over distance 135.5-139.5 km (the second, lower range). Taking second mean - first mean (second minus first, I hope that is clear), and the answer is 0.23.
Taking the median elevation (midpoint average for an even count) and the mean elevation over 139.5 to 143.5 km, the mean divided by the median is 1.02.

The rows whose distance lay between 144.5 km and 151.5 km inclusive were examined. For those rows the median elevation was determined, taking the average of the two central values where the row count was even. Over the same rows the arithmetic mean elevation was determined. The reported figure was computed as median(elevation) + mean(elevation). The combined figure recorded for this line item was 3.34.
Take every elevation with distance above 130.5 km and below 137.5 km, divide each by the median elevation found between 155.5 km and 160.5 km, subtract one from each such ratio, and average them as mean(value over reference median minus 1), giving 0.392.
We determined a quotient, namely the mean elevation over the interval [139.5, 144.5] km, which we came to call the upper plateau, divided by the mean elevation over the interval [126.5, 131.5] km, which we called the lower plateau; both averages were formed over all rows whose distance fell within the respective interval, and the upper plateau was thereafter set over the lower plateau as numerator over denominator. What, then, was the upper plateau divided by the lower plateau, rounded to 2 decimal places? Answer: 1.05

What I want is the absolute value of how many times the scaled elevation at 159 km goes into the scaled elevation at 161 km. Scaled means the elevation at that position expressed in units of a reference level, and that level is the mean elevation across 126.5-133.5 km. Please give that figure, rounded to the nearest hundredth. 1.08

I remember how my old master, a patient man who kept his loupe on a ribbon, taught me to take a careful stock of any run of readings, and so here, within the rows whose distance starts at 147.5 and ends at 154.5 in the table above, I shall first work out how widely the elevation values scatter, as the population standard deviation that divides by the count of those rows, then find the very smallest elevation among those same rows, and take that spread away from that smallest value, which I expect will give 1.35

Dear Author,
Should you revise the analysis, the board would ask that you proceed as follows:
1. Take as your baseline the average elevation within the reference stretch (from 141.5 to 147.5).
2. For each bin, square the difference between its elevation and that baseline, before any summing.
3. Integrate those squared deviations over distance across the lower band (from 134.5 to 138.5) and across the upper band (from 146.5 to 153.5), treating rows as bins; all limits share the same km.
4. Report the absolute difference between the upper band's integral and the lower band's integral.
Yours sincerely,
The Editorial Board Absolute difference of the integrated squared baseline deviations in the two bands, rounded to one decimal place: 0.3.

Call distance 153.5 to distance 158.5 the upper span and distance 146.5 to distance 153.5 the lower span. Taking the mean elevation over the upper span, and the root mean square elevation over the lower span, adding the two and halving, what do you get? 1.48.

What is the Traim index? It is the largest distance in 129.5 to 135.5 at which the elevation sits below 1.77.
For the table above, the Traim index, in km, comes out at 134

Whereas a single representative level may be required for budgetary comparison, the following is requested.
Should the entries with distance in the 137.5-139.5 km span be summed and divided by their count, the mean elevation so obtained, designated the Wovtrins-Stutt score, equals 1.89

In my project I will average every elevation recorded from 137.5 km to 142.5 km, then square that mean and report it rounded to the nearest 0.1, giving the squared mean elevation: 3.6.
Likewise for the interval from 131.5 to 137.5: 3.6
